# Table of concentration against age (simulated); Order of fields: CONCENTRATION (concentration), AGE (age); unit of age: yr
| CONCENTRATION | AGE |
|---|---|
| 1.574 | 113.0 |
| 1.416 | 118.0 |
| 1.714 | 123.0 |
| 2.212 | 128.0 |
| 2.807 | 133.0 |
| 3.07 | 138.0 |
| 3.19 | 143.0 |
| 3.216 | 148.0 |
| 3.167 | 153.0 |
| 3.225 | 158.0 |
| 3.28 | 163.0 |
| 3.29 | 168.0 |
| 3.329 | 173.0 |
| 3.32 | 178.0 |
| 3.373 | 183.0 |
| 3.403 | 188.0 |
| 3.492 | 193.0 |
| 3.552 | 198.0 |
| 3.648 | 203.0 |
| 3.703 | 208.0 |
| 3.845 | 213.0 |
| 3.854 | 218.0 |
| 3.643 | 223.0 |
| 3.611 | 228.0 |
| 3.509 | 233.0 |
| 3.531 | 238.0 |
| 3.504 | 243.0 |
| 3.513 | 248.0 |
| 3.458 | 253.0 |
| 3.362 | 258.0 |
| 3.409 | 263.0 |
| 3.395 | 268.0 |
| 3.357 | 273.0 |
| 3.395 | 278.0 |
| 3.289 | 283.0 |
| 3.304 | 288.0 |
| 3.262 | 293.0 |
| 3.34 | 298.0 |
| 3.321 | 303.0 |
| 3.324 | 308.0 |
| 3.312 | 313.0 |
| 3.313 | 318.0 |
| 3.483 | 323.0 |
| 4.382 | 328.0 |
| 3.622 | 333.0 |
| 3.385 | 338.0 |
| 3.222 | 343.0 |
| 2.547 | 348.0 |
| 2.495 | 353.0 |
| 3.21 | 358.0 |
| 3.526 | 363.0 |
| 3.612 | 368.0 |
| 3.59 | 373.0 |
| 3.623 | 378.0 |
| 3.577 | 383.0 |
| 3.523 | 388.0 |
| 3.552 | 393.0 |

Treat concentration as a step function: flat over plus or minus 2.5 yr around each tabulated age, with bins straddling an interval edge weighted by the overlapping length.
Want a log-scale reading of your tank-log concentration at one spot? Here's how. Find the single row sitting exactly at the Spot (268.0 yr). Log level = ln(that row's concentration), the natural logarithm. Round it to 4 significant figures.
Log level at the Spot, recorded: 1.222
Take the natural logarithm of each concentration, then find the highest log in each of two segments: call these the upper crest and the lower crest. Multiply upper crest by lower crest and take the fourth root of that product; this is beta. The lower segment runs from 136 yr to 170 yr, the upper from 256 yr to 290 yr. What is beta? 1.10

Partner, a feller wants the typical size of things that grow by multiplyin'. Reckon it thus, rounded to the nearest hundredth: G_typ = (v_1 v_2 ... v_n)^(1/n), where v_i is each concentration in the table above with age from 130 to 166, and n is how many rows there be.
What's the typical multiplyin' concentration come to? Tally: 3.13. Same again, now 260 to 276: 3.39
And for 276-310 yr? 3.32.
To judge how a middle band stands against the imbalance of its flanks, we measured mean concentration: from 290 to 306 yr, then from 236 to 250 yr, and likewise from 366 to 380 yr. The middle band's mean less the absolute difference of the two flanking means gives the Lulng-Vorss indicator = 3.22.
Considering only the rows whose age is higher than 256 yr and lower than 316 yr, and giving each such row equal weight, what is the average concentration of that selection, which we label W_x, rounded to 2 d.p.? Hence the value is 3.34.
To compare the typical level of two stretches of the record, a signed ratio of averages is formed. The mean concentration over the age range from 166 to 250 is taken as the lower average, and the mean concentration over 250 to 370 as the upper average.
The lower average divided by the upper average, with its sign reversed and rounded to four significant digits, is -1.057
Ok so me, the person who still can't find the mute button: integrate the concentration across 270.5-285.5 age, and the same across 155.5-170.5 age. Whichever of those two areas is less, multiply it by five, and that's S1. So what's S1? 245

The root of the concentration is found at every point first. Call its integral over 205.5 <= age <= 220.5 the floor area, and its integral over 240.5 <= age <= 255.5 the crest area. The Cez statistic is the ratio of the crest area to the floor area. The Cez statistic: 0.96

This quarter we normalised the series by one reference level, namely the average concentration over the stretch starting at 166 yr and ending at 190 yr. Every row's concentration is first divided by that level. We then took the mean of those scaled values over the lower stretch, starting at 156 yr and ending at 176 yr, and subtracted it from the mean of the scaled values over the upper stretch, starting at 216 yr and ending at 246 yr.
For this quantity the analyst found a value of 0.10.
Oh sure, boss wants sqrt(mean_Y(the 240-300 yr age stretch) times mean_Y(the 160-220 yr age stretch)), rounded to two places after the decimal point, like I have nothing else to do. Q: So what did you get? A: 3.44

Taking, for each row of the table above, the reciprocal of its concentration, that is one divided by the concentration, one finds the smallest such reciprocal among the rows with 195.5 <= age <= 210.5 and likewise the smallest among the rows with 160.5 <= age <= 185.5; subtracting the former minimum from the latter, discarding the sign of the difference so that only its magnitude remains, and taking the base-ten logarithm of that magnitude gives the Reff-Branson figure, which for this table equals -1.58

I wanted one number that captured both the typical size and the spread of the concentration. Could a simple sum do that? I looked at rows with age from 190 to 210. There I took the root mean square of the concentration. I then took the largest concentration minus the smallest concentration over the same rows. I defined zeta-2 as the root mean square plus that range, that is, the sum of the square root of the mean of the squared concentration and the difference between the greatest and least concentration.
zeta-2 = 3.81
